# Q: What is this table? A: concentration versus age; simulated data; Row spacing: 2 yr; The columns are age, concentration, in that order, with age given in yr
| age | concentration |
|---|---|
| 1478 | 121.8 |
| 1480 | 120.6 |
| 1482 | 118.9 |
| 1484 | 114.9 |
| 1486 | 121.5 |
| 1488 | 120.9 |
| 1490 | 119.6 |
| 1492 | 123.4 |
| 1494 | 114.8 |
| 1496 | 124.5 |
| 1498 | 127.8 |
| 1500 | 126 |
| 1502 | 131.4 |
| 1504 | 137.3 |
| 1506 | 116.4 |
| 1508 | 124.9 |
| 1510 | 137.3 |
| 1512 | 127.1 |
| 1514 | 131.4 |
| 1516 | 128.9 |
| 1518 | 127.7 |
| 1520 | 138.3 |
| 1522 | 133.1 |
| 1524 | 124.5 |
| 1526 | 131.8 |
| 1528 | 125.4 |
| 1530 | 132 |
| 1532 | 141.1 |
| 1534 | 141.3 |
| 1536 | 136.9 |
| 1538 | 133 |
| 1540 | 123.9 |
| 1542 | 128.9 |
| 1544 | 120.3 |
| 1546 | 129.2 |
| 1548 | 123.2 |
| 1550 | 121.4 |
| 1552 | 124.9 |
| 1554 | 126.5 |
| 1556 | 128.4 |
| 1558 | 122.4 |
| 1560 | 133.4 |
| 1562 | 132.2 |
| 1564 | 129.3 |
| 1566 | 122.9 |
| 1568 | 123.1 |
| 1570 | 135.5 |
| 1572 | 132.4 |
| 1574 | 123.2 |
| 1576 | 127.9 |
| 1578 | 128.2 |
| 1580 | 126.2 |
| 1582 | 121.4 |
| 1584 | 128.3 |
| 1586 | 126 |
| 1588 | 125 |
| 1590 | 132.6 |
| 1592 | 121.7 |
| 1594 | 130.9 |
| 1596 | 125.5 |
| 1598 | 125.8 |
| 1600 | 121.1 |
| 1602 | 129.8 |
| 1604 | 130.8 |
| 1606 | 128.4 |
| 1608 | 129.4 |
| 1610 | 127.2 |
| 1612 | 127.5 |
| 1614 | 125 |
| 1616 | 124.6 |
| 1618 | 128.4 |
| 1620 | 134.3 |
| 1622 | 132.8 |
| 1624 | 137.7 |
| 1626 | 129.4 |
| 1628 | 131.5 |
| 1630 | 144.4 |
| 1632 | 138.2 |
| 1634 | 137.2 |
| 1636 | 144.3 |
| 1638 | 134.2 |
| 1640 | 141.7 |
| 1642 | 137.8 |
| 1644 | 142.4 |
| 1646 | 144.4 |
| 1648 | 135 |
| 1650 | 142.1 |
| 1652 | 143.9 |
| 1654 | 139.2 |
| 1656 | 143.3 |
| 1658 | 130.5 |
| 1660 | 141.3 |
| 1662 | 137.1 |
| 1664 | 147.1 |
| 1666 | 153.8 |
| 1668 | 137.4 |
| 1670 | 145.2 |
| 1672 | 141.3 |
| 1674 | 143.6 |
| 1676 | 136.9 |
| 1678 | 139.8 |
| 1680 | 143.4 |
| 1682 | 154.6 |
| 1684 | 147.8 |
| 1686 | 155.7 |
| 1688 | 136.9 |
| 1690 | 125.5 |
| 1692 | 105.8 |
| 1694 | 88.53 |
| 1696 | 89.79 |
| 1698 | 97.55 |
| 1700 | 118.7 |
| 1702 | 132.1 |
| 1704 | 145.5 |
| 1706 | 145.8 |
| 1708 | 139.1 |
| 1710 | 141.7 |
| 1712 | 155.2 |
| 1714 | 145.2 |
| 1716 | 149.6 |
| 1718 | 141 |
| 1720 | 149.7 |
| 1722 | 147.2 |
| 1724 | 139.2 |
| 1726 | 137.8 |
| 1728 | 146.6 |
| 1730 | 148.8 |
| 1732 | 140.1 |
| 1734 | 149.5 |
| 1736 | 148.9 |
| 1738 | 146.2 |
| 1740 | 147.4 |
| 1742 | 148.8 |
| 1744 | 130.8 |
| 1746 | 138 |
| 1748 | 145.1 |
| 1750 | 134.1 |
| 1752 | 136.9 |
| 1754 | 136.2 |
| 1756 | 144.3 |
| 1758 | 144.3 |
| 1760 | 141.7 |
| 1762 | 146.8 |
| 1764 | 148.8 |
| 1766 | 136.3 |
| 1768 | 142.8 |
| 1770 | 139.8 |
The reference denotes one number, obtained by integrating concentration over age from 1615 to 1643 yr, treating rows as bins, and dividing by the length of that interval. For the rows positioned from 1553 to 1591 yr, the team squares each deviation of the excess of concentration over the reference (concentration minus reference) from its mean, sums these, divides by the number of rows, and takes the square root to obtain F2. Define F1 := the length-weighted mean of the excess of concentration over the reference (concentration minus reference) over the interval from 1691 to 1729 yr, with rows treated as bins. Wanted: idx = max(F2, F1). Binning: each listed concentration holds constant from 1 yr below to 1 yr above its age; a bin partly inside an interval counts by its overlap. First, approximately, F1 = -3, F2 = 4.0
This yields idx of 4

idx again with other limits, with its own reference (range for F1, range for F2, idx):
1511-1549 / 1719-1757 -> 6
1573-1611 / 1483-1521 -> 7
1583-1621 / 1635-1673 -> 5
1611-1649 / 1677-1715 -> 21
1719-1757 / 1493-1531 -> 7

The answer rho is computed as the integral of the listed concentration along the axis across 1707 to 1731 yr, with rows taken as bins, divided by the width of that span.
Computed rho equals 145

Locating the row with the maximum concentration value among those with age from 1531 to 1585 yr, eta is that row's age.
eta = 1534 yr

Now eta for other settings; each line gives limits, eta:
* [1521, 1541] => 1534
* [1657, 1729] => 1686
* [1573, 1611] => 1590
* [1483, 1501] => 1498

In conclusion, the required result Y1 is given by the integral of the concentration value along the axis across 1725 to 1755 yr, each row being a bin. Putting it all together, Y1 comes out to 4270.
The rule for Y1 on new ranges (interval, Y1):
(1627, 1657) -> 4199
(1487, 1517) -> 3783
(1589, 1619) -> 3817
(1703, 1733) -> 4345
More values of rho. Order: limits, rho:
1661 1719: 136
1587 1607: 127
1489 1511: 126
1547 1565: 127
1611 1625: 130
